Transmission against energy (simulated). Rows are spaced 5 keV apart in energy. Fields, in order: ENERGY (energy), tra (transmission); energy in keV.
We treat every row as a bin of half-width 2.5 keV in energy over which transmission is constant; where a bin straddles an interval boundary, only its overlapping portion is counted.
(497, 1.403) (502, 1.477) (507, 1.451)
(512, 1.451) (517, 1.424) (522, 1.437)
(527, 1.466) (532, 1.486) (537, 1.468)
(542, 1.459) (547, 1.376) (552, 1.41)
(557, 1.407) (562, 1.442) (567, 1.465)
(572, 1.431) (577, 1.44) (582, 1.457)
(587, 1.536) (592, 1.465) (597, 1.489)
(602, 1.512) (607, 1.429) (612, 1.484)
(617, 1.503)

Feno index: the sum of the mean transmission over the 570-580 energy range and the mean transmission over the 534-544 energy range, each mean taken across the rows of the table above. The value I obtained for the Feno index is 2.90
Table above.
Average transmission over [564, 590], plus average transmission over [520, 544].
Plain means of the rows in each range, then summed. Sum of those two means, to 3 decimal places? 2.929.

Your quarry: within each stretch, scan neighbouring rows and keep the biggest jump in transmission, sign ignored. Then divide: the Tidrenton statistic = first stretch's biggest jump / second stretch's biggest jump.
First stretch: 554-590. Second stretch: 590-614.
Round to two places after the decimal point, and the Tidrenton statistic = 0.95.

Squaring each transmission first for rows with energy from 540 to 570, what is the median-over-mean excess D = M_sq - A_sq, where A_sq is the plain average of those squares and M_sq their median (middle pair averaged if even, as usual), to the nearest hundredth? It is 0.00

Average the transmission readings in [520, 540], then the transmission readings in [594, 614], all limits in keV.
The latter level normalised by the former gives 1.01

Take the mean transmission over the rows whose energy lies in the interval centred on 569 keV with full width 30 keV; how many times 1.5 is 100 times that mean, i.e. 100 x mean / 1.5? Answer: 96.0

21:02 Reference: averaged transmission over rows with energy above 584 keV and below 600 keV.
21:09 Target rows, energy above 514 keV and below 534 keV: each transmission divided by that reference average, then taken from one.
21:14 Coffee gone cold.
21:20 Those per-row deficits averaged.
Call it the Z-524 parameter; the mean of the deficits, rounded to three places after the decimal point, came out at 0.029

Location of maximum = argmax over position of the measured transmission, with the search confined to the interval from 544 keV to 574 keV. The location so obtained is 567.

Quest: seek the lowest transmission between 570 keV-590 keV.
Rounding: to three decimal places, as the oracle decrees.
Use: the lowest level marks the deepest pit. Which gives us 1.431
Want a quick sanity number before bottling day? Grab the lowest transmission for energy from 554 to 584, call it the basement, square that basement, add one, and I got 2.98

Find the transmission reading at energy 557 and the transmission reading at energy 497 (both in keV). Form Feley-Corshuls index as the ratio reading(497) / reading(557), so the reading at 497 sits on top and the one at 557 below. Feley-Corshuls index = 1.00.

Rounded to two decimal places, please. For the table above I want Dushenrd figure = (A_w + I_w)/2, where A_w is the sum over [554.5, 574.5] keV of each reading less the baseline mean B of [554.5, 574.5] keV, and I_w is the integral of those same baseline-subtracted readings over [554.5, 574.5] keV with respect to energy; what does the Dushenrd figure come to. 0.00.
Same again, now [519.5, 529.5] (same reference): 0.09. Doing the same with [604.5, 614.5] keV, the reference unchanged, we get 0.12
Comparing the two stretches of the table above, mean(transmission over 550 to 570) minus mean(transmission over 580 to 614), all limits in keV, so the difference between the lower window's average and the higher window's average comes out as -0.051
